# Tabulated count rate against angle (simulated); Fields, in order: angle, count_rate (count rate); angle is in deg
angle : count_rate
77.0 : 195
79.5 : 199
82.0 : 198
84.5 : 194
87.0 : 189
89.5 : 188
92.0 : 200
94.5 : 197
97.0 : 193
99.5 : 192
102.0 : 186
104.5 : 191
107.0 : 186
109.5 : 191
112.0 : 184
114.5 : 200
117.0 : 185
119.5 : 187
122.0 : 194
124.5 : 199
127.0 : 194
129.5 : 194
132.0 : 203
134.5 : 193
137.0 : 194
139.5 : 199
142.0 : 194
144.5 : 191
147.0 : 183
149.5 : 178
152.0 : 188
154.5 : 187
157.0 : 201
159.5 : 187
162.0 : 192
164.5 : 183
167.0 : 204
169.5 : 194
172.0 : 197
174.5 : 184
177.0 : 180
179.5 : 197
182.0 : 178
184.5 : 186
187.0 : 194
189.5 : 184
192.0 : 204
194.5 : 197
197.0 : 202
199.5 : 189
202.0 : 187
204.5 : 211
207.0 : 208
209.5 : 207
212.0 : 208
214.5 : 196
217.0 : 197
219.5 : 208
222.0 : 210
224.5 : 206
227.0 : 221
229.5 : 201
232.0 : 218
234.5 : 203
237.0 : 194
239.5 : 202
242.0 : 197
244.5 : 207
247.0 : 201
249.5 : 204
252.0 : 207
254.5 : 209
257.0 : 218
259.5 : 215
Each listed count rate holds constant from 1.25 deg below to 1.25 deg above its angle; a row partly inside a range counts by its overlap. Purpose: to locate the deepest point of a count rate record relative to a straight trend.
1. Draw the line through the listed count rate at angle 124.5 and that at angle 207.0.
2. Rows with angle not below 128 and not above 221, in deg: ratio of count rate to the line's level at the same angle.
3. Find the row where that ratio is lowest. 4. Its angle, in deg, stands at 182.0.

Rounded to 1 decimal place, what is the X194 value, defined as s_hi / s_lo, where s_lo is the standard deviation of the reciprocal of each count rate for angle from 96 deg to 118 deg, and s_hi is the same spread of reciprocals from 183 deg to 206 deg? 1.7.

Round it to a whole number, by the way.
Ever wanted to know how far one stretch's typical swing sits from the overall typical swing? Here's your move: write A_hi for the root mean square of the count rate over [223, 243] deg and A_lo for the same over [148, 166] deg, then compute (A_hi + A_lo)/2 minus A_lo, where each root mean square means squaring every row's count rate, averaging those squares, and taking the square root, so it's 9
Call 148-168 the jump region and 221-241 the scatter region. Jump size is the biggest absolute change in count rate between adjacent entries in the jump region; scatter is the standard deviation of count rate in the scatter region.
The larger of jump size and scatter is 21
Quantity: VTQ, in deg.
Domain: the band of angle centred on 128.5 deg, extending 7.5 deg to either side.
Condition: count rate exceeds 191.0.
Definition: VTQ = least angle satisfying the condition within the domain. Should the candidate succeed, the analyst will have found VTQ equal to 122.0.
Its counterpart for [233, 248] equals 234.5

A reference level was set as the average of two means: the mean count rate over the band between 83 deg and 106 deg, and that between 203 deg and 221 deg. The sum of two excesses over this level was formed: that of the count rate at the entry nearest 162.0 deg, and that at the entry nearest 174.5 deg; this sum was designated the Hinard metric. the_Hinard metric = -21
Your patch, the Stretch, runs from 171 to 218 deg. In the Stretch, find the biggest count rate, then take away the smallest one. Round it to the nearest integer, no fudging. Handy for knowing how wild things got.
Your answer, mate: 33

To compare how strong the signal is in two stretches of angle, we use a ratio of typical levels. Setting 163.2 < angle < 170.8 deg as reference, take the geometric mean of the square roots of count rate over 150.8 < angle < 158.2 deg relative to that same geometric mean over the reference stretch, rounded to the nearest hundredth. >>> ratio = 1.00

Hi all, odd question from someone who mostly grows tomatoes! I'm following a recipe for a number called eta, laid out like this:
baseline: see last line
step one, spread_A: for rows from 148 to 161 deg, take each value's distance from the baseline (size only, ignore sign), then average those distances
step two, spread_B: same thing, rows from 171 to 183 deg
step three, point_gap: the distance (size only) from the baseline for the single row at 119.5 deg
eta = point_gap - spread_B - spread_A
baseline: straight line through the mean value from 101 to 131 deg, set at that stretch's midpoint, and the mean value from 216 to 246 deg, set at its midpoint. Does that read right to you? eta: -16.5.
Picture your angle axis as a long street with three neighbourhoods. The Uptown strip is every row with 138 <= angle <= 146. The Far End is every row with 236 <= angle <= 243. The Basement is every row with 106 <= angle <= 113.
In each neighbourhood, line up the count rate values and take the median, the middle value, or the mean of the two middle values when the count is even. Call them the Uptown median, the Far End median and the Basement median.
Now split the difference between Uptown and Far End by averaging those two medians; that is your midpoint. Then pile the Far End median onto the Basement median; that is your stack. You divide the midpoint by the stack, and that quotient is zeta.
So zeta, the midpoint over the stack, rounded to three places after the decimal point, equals 0.510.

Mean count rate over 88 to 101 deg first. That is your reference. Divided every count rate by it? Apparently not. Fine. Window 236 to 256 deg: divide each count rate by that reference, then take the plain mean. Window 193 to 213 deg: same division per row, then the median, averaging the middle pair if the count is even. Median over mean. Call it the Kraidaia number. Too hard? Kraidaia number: 1.01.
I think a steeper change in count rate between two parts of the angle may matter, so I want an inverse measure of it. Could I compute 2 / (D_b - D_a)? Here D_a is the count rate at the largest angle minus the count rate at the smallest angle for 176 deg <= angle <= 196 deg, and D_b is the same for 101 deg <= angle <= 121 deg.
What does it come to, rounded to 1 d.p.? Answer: -0.1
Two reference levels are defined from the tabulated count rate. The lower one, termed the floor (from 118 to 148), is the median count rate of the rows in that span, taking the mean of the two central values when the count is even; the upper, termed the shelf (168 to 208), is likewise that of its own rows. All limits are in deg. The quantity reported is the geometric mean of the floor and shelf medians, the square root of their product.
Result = 194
